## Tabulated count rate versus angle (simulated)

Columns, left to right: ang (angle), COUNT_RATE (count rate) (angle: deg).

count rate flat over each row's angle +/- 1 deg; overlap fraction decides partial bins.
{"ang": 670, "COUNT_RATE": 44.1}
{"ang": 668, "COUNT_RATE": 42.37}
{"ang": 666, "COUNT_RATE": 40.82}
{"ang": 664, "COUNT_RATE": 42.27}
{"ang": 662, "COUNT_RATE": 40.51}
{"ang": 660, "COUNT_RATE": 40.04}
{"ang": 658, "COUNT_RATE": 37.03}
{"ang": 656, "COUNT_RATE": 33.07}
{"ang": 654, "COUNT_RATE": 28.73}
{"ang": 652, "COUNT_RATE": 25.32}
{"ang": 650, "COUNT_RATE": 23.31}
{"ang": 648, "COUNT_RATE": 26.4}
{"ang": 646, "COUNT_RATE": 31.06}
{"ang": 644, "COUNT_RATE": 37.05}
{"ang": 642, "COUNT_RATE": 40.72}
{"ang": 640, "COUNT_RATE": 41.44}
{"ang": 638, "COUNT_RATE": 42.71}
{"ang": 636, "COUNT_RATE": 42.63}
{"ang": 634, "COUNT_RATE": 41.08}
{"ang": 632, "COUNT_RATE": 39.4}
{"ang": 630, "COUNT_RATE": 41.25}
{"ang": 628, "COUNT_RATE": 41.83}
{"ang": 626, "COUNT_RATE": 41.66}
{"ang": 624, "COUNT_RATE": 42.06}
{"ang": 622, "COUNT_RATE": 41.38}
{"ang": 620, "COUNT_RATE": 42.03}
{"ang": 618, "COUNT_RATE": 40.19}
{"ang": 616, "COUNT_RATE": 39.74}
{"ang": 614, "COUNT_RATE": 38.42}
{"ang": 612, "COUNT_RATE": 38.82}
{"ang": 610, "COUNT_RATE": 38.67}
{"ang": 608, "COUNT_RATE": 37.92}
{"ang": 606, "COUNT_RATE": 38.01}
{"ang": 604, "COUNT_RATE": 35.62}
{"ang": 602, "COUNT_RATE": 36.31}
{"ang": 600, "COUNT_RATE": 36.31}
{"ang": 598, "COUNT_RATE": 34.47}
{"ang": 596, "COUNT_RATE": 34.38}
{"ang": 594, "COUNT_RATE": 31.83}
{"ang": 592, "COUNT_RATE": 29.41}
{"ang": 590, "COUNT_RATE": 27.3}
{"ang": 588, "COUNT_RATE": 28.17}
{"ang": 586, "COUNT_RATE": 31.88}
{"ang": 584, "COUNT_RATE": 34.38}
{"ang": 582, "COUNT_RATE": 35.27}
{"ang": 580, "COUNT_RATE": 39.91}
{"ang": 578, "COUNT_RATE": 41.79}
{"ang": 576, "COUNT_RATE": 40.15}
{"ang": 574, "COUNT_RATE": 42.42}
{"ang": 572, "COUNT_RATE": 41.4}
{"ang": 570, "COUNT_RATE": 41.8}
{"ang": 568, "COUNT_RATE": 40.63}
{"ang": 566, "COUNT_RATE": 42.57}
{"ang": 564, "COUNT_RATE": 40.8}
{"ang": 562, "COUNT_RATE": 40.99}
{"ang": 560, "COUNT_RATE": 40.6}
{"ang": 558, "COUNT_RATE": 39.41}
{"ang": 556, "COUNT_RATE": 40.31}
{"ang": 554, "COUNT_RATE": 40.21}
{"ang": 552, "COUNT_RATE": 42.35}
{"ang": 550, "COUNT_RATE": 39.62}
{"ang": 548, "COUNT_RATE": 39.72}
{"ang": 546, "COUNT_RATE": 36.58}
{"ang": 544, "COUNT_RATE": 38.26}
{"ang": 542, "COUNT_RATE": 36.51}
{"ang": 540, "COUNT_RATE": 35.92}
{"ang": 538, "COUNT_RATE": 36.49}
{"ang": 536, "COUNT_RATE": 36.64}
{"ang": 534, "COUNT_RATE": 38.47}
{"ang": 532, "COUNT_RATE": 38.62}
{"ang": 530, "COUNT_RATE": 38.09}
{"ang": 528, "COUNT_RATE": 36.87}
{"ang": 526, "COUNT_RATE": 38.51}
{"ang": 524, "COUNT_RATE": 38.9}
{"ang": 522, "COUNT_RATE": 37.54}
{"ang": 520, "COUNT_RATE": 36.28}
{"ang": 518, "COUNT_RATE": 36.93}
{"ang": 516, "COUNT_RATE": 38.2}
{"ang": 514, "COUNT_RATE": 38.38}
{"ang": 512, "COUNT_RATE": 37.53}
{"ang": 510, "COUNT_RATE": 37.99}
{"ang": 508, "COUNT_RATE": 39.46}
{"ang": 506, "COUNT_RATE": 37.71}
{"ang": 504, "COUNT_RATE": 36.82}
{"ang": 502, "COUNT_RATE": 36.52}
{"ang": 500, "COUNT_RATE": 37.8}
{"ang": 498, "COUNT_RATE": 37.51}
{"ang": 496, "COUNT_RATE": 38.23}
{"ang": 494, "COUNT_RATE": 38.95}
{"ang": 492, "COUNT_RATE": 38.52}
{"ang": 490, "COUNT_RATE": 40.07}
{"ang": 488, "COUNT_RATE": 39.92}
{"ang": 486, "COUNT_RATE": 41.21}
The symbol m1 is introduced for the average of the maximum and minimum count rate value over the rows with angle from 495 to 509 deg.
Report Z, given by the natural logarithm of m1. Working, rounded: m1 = 38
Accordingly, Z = 3.64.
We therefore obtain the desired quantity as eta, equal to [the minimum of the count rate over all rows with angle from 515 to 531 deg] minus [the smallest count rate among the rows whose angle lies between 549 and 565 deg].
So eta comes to -3.1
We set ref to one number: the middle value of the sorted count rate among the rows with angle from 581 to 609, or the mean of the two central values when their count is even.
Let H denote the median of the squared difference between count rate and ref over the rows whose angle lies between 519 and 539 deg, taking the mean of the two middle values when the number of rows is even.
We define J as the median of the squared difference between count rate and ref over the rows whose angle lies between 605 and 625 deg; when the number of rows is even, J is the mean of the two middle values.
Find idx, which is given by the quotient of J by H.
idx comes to 2.1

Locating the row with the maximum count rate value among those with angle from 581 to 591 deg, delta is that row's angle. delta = 582 deg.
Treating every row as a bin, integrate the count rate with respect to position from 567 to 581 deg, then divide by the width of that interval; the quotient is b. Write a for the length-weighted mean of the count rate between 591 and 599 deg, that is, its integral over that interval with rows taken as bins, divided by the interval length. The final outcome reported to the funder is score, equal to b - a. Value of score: 8.6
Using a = 32.5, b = 41.2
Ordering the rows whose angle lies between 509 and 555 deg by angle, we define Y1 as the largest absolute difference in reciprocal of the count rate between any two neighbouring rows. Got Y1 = 0.0022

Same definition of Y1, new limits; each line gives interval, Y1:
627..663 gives 0.0057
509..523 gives 0.0009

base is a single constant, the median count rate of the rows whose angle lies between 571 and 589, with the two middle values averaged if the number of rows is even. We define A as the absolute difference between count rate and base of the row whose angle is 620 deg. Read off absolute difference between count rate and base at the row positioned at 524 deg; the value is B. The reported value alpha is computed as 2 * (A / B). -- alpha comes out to 4.2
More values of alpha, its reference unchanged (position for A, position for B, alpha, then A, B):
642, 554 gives 5.4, 0.8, 0.3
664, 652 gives 0.3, 2.4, 14.6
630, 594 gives 0.3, 1.3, 8.1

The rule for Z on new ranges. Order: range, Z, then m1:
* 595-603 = 3.57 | 35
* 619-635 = 3.71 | 41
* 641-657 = 3.47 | 32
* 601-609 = 3.61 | 37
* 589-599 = 3.43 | 31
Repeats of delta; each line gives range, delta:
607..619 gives 618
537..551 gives 548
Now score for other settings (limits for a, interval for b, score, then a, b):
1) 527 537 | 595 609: -1.6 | 37.7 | 36.1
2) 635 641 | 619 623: -0.6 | 42.3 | 41.7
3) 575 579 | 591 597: -9.1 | 41.0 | 31.9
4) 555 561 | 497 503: -2.8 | 40.1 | 37.3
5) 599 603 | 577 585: 1.5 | 36.3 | 37.8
